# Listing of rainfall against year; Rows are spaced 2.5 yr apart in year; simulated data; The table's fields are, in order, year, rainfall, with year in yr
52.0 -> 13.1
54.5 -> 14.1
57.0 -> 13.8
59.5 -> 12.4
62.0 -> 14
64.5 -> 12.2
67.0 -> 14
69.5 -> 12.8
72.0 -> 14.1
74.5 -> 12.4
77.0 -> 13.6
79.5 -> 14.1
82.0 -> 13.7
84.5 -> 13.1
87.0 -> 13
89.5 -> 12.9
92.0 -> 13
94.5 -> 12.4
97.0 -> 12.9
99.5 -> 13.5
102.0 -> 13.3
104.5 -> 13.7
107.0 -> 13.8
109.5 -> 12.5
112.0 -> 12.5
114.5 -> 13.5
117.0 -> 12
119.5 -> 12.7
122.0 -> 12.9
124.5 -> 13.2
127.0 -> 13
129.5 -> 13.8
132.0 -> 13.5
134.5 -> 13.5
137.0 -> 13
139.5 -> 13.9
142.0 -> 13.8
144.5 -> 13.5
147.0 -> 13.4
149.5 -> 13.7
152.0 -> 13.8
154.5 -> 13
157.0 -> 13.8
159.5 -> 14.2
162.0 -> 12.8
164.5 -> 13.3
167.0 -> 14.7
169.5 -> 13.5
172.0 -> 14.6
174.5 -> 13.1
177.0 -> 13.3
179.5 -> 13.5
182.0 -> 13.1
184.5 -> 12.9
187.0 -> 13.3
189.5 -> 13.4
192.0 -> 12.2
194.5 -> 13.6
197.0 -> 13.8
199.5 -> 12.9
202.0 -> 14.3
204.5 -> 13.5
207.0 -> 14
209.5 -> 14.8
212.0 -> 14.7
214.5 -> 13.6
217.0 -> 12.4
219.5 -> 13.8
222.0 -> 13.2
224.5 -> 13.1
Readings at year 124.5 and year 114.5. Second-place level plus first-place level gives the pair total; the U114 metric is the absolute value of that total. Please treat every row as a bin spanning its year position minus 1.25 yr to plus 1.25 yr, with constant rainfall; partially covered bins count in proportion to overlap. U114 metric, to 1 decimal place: 26.7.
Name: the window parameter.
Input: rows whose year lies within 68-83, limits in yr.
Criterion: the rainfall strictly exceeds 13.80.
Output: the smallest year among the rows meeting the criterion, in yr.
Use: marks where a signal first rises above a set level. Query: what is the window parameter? 72.0 yr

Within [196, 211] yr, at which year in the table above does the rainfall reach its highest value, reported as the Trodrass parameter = 209.5 yr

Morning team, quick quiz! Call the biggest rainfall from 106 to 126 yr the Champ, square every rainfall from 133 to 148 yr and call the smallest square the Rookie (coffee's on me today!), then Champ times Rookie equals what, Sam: 2332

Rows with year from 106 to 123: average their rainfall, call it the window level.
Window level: 12.8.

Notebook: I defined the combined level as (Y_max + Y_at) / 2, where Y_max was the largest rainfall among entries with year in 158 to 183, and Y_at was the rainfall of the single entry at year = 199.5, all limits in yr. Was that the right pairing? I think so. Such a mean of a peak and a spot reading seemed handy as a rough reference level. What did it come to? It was 13.80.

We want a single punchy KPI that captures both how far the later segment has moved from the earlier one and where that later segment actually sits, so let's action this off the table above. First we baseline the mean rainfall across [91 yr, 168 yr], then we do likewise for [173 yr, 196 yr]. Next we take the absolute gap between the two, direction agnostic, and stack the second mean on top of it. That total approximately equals 13.3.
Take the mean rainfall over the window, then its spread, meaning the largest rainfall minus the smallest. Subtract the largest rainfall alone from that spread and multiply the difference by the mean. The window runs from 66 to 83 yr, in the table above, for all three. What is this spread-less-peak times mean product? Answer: -168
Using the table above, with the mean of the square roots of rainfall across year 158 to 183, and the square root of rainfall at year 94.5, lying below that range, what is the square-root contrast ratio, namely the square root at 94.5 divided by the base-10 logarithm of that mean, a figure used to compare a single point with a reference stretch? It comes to 6.21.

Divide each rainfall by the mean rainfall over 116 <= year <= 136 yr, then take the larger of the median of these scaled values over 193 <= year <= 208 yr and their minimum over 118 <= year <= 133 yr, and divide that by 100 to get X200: 0.0105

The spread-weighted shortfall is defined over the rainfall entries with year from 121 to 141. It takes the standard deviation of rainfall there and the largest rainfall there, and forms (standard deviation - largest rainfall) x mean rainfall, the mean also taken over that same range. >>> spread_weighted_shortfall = -181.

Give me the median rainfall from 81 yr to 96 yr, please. 13.0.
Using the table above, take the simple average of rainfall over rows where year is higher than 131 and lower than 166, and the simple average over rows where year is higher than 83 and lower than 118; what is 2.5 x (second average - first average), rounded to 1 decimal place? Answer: -1.3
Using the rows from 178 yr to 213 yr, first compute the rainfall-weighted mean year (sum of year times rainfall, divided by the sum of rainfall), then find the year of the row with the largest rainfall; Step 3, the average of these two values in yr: 202.8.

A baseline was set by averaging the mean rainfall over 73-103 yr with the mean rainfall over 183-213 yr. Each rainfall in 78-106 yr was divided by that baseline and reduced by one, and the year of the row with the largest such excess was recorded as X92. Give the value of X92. 79.5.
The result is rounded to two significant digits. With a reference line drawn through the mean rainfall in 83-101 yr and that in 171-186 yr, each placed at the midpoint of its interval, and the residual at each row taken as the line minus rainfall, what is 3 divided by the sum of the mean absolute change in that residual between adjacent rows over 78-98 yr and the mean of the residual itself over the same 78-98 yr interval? 18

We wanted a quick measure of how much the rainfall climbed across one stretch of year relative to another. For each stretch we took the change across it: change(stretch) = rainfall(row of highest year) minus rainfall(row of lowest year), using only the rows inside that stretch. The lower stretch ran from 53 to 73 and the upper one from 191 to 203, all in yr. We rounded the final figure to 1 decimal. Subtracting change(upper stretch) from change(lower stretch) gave -2.1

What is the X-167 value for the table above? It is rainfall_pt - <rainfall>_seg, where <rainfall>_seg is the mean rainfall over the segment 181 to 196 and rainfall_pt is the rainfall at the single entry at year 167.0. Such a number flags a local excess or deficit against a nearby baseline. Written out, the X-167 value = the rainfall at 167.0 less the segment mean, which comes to 1.6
